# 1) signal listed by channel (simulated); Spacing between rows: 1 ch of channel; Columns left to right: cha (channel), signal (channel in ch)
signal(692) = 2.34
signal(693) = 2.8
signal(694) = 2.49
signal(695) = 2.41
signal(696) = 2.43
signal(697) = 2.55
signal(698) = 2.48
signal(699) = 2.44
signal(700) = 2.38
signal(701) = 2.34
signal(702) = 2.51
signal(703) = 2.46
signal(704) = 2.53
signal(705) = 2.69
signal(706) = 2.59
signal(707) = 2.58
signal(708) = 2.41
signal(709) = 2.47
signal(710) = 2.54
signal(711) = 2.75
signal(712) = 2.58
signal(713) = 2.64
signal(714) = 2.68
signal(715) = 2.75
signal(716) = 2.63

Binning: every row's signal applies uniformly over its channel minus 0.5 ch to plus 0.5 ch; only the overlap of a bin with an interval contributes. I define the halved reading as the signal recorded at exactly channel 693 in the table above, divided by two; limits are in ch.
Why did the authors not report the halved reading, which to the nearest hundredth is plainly 1.40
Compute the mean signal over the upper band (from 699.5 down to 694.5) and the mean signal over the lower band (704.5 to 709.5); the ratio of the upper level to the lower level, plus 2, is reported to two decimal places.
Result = 2.97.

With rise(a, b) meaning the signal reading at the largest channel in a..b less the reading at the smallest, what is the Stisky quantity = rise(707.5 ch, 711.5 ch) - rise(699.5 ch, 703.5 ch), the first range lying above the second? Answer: 0.26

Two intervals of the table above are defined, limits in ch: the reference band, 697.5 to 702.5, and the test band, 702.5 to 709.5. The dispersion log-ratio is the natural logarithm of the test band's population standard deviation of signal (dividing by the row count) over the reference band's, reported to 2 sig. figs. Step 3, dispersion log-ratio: 0.34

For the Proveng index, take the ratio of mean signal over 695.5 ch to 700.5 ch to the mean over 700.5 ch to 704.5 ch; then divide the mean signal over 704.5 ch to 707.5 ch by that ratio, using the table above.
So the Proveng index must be 2.62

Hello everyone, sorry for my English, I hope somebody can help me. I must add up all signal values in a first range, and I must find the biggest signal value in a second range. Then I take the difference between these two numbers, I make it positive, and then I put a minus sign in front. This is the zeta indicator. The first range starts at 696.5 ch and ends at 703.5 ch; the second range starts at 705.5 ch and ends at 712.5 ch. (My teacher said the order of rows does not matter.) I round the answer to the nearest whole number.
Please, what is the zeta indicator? -14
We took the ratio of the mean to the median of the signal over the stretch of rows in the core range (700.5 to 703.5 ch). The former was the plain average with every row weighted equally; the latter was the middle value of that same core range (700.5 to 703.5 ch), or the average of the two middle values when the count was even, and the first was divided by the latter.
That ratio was 0.99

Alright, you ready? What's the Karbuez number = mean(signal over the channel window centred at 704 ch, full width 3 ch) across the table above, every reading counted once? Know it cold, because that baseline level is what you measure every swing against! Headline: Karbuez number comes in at 2.56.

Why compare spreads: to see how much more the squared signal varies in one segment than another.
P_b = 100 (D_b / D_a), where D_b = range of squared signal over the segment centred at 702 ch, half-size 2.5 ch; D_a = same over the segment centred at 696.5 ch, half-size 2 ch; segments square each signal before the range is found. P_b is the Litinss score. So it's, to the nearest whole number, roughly 133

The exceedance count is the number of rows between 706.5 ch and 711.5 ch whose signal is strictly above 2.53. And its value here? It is 3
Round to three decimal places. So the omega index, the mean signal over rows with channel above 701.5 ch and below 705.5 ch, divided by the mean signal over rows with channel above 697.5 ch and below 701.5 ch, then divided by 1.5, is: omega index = 0.705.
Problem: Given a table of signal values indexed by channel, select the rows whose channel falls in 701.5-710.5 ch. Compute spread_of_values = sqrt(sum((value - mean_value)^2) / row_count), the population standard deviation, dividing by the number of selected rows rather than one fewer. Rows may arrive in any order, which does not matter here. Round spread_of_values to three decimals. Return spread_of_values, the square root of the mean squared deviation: 0.078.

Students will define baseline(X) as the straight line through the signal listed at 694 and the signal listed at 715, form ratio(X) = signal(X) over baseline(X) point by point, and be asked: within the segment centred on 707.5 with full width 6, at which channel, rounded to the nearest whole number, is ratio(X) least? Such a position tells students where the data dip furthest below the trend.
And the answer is 708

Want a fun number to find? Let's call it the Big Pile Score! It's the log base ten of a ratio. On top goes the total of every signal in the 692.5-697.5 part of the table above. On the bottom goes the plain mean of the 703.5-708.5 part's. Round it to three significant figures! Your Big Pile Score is 0.695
